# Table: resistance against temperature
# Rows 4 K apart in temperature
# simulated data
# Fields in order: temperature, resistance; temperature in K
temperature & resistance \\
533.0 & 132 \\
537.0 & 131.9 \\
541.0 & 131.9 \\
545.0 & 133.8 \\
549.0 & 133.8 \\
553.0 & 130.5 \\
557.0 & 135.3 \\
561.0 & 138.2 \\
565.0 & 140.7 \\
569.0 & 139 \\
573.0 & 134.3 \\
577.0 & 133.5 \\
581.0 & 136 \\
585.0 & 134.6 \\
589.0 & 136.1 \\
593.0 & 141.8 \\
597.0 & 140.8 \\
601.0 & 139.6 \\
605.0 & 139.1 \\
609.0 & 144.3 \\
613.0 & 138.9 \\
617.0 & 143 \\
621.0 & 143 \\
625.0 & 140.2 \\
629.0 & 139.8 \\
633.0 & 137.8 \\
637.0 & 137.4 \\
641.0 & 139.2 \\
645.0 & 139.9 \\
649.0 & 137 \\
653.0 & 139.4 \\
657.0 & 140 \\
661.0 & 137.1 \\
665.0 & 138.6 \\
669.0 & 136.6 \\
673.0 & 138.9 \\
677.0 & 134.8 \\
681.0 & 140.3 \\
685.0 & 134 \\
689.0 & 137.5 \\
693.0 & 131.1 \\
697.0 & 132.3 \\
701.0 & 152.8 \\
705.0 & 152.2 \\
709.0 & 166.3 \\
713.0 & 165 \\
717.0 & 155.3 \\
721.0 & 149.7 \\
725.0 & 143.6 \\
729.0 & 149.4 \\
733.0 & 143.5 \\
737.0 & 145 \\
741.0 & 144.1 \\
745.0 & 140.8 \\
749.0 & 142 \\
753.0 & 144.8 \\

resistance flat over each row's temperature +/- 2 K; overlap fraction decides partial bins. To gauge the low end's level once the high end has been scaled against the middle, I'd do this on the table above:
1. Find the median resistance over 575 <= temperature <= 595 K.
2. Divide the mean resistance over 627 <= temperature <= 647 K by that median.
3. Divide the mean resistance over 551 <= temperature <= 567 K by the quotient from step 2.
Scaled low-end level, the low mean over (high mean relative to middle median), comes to 133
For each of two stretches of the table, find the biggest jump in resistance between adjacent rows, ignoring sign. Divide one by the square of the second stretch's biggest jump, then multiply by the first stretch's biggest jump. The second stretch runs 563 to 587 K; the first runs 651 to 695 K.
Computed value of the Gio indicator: 0.29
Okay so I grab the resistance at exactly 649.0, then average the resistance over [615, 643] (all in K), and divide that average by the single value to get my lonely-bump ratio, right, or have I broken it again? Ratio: 1.02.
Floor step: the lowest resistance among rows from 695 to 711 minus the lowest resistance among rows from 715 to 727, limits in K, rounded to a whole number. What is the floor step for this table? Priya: -11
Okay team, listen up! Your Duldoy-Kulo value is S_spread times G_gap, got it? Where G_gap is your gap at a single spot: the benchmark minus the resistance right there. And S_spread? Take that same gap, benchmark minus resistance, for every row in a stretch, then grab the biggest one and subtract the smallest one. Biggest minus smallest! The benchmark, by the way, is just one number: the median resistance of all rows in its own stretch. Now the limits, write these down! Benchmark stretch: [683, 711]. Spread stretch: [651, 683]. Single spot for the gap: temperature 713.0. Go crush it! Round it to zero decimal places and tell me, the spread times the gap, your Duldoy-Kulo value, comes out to -151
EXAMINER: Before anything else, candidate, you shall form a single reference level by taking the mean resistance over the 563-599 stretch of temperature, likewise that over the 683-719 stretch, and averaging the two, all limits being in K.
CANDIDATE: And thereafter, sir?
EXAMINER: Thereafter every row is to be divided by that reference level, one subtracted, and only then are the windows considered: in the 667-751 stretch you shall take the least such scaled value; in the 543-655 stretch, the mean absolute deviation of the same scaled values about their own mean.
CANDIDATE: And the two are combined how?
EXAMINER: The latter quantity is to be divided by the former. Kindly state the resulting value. -0.235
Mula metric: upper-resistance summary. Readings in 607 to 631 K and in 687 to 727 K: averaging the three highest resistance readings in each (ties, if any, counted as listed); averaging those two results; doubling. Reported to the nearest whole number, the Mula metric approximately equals 306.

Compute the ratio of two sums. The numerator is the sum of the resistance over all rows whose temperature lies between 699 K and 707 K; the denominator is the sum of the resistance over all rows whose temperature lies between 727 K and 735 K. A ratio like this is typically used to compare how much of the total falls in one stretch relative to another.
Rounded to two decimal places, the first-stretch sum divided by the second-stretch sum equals 1.04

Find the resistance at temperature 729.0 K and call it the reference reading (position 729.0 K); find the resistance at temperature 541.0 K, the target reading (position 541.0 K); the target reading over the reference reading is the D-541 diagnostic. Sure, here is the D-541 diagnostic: 0.88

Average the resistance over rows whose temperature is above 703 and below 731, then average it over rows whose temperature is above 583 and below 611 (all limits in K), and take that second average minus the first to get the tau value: -15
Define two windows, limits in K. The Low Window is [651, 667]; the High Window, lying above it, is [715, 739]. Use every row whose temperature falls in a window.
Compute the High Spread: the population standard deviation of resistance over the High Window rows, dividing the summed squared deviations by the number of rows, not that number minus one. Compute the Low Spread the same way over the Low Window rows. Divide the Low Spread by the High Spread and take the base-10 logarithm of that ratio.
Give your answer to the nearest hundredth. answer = -0.59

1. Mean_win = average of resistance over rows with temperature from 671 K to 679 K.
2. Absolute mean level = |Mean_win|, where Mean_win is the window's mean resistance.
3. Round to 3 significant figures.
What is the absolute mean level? 137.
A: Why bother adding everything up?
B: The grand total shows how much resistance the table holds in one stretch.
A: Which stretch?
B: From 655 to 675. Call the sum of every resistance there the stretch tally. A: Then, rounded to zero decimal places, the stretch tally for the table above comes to 691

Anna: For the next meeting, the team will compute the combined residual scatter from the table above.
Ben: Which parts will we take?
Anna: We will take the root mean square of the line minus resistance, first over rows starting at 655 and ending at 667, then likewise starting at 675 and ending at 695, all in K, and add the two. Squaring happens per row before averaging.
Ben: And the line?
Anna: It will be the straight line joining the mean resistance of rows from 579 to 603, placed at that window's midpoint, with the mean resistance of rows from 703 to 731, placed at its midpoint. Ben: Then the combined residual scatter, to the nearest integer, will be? 24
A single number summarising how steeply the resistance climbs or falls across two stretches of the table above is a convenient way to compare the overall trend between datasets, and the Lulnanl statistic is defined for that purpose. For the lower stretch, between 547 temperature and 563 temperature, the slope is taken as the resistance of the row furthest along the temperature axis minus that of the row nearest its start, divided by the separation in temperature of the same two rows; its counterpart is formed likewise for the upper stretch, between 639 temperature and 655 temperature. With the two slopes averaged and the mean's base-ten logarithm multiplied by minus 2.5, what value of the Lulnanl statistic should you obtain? 1.8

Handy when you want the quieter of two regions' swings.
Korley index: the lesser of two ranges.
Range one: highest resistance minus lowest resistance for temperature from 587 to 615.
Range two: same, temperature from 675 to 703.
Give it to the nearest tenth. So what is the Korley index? 8.2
